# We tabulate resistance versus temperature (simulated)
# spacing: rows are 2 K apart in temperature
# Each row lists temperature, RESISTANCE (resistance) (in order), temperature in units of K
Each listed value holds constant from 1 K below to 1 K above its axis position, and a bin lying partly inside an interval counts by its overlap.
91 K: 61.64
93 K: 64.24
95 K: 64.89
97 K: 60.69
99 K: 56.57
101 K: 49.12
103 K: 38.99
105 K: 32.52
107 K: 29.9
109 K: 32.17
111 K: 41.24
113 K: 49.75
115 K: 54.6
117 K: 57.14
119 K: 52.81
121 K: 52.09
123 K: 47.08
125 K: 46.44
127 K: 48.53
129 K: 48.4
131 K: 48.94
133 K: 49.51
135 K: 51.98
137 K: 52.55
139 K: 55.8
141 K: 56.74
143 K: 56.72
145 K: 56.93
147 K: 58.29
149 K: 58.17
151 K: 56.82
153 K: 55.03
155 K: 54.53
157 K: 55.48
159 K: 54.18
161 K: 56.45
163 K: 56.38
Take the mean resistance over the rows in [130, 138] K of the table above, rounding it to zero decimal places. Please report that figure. 51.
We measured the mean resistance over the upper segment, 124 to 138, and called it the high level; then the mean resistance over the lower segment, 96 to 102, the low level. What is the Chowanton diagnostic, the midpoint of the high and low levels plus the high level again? 102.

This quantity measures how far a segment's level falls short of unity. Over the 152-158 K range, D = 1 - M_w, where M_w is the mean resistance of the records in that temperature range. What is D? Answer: -54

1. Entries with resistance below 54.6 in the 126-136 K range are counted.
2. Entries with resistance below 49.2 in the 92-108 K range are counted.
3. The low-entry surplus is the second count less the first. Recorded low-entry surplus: -1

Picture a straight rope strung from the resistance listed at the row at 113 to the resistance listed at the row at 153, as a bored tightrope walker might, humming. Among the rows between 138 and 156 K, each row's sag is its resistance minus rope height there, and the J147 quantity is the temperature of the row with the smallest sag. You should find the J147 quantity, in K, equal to 155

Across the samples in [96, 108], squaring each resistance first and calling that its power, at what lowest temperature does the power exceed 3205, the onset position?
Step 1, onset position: 97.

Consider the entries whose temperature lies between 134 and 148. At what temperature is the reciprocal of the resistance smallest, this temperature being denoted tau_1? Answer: 147 K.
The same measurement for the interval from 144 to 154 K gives 147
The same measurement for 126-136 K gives 135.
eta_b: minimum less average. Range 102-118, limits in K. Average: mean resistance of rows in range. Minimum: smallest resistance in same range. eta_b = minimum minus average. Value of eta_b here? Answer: -12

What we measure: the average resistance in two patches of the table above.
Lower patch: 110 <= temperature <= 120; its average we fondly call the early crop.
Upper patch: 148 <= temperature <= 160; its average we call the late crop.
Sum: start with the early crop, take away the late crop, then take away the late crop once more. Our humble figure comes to -60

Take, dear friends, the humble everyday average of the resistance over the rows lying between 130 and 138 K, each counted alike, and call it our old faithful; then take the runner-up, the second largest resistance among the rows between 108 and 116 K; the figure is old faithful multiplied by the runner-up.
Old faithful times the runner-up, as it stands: 2525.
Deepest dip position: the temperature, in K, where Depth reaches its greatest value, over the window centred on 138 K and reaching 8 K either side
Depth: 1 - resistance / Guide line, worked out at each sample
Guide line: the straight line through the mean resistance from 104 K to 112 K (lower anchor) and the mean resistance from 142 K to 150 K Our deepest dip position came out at 145 K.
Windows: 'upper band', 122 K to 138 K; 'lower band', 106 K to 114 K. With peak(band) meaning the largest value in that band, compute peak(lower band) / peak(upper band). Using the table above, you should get 0.95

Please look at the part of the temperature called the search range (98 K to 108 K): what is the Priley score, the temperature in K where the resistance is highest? 99 K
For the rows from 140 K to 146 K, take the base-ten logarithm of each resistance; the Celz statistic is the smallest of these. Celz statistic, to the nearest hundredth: 1.75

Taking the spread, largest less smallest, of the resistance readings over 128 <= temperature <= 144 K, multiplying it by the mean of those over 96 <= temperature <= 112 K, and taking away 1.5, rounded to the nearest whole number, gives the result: 354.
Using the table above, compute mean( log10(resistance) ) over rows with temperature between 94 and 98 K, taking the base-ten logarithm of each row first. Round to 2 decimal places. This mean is 1.80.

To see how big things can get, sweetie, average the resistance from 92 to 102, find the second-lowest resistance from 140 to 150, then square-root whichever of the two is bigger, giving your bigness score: 7.69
